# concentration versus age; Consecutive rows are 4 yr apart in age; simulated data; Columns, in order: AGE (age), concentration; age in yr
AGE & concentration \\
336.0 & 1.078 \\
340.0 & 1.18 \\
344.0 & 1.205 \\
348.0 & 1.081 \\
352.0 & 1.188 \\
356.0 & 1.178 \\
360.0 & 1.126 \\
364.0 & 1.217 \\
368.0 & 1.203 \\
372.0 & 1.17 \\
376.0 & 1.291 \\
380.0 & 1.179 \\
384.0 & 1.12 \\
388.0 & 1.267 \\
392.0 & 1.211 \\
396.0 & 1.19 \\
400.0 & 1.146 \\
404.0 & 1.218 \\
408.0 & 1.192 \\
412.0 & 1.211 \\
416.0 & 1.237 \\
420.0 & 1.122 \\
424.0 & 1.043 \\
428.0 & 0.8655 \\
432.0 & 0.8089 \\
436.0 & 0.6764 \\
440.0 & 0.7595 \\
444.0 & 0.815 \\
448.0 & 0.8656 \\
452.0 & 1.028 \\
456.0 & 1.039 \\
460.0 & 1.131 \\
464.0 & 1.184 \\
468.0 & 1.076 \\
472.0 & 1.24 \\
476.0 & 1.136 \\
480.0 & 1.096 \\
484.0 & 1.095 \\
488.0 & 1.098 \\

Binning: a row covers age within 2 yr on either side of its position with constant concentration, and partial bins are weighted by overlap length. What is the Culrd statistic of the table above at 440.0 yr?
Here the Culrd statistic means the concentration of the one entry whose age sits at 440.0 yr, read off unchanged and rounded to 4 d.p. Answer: 0.7595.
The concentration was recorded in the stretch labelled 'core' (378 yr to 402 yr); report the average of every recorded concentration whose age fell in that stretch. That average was 1.19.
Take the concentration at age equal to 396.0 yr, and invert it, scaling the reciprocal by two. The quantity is 1.68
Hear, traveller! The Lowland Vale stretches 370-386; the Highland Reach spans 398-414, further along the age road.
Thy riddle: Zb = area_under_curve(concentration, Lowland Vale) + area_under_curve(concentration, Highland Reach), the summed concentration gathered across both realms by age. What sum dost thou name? 38.1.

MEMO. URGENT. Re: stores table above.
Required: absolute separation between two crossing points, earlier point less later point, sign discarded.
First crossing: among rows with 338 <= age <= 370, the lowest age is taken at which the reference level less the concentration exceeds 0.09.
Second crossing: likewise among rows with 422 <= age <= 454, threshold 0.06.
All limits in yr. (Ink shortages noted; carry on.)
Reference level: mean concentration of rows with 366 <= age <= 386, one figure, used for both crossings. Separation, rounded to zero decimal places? 76 yr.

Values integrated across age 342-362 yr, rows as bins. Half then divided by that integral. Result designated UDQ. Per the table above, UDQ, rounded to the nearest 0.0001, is 0.0216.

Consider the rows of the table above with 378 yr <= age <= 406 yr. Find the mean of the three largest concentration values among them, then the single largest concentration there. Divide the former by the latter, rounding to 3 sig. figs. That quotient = 0.972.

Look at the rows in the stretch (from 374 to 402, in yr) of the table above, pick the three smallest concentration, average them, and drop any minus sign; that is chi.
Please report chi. 1.15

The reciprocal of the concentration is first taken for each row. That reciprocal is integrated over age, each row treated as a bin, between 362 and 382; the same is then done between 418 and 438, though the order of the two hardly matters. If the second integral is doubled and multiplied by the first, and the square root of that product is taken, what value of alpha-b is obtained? 27.5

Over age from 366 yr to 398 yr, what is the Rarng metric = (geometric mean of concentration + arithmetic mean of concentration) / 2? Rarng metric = 1.2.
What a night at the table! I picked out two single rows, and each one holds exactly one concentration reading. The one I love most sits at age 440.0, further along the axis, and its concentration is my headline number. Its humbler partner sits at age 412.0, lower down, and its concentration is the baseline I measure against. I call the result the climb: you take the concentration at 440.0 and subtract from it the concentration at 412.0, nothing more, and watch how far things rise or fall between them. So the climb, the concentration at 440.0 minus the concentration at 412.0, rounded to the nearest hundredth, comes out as -0.45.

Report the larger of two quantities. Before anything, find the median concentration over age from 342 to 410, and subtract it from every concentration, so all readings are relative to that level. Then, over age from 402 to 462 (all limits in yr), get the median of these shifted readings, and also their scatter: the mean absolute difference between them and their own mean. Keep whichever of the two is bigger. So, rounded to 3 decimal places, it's 0.162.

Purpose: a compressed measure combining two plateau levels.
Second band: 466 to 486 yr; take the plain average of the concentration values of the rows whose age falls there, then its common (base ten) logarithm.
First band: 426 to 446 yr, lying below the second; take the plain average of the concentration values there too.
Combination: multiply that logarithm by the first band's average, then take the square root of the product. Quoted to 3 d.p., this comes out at 0.203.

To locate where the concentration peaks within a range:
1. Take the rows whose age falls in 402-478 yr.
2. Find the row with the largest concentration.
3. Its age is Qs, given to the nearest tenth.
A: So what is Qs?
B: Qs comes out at 472.0 yr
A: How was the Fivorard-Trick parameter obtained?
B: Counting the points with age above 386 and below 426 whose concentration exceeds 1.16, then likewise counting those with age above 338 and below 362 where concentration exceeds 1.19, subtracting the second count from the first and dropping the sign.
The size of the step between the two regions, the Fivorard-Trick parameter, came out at 6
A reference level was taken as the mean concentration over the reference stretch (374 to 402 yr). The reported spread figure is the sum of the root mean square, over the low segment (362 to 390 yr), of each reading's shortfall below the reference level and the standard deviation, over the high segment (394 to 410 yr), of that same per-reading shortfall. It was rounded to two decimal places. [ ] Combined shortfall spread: 0.08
